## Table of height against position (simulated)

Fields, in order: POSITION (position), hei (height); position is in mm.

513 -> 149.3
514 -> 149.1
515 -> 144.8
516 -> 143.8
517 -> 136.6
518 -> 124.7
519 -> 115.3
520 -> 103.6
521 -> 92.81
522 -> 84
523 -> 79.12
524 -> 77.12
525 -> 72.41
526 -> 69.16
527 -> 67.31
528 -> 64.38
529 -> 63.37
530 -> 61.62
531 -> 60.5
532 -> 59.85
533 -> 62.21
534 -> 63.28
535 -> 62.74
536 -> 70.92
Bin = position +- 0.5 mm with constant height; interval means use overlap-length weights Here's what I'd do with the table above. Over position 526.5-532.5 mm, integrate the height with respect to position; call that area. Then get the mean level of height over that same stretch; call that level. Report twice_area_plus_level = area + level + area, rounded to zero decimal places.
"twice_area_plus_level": 817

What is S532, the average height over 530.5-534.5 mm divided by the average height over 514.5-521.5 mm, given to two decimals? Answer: 0.50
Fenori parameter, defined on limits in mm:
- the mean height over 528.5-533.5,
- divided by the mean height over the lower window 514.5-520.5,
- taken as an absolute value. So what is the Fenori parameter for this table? 0.48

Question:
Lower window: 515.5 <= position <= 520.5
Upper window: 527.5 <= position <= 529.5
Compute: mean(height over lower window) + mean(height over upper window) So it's 189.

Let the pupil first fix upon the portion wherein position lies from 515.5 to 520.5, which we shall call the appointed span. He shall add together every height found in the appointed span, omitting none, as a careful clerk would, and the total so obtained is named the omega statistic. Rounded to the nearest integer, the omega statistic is 624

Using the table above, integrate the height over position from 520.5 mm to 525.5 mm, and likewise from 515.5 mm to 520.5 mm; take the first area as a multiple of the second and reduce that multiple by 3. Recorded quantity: -2.4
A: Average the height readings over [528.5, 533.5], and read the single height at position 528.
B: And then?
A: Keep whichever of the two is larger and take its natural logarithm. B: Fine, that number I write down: 4.2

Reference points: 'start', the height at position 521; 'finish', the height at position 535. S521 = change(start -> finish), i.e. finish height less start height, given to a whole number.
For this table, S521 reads -30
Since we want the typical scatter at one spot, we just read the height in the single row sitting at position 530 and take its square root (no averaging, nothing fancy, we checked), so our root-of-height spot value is 7.8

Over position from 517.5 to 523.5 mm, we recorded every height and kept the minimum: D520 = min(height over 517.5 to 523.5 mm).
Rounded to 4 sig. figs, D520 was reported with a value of 79.12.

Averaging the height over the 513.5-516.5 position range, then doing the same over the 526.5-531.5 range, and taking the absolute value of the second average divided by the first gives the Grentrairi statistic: 0.43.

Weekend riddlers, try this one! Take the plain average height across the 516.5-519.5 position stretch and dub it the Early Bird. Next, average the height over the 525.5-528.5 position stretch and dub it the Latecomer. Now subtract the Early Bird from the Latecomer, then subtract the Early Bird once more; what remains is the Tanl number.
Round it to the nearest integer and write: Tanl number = -184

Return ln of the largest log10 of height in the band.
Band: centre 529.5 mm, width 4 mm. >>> 0.59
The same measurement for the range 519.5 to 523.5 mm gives 0.70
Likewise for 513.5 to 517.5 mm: 0.78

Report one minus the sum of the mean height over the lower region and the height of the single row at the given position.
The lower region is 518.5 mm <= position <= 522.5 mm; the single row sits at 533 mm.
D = -160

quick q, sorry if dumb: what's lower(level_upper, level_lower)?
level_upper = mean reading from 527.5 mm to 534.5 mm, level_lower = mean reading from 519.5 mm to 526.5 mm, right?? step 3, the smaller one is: 62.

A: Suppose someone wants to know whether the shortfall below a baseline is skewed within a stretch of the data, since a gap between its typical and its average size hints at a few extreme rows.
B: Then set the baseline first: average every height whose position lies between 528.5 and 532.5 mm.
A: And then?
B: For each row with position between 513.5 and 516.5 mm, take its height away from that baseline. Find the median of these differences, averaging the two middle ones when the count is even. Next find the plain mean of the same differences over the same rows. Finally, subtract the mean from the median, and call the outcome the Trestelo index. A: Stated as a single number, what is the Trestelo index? 1.1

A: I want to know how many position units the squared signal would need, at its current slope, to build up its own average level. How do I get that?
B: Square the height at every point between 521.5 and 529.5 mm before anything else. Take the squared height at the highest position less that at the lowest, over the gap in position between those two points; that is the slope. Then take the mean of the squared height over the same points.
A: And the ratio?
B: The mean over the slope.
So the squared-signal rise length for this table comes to -12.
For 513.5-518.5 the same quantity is -12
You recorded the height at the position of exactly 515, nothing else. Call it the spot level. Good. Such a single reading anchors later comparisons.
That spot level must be 144.8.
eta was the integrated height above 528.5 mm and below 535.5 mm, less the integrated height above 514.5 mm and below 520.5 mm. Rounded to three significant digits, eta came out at -335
